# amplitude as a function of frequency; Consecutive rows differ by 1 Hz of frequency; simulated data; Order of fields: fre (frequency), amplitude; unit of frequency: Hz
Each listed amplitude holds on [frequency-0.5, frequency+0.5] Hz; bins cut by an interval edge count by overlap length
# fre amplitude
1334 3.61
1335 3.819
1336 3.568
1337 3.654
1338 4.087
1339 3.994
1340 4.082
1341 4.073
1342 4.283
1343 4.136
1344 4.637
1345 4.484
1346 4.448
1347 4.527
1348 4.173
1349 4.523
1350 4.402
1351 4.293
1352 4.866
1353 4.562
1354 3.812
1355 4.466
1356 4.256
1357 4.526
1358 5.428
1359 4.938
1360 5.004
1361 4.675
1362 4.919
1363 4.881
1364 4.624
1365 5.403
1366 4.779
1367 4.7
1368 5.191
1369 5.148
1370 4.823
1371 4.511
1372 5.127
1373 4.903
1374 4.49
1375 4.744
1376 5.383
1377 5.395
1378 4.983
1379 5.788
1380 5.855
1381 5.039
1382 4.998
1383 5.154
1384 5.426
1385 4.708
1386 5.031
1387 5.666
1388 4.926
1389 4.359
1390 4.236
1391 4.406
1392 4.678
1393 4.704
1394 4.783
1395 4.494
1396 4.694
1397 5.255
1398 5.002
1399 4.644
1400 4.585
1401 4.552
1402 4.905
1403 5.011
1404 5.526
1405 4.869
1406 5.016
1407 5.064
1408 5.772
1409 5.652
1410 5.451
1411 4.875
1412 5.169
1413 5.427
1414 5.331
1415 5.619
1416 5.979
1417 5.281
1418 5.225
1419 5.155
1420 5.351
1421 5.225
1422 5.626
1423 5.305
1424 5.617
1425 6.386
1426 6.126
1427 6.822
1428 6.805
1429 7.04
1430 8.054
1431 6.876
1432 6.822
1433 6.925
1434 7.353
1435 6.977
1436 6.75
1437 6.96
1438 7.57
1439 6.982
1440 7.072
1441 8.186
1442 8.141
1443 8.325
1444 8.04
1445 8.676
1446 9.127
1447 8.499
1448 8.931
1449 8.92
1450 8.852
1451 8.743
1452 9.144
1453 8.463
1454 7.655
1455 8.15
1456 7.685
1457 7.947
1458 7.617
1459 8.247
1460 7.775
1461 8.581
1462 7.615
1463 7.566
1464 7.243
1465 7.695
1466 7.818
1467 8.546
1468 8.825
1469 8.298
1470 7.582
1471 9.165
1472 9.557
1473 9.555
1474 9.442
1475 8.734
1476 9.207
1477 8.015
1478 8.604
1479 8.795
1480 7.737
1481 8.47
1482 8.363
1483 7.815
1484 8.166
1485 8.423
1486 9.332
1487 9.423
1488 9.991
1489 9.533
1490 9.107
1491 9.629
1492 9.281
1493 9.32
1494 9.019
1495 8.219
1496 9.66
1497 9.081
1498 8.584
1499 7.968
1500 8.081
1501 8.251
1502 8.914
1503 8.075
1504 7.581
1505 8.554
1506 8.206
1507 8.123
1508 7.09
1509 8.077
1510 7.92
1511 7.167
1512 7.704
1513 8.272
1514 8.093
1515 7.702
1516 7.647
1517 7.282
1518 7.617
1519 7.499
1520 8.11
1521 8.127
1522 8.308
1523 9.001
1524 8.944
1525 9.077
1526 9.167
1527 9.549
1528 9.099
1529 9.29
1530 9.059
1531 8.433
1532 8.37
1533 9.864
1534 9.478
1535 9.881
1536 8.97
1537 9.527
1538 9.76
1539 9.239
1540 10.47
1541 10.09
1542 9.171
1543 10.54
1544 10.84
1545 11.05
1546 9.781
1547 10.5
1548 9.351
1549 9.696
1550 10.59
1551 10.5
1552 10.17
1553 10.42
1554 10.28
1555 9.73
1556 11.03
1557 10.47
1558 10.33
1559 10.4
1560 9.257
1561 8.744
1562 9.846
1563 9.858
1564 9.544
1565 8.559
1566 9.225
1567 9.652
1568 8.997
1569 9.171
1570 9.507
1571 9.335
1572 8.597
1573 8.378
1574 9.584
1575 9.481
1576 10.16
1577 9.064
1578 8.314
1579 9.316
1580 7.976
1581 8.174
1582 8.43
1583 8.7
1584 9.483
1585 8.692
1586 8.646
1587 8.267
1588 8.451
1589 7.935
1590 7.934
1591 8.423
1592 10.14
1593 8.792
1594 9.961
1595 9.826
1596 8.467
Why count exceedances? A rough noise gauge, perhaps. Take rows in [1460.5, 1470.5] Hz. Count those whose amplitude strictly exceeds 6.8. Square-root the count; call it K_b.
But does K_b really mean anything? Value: 3.16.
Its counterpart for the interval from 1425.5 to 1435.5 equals 3.00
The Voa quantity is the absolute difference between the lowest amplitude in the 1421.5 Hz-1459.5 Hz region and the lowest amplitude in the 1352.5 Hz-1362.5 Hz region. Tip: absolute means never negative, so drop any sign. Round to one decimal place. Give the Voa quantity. 1.5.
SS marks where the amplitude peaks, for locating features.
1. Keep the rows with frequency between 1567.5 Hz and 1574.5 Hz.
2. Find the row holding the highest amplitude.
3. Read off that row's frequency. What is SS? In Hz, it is 1574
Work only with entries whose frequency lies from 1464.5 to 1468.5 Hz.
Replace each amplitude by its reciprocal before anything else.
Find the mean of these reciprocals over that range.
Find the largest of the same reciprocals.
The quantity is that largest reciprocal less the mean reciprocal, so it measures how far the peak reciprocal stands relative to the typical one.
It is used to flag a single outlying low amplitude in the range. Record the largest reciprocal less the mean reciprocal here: 0.0079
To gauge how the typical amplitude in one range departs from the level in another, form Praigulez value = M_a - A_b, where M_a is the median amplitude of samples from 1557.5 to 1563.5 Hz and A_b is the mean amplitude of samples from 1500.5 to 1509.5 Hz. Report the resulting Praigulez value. 1.8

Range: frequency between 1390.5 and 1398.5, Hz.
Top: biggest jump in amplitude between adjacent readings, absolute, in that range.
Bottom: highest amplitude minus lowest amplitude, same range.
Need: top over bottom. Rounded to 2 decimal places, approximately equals 0.66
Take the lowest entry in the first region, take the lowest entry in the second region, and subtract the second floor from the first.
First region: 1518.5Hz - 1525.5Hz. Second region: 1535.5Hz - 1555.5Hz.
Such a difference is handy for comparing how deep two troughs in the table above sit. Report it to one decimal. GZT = -1.5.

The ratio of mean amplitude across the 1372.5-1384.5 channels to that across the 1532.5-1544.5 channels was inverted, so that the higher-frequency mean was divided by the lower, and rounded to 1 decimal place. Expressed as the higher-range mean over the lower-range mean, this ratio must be 1.9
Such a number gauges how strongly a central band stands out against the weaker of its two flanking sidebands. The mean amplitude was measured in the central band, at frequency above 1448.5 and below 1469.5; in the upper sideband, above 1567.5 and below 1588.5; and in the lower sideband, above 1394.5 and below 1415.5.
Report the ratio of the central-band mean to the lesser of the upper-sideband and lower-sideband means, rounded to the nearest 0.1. 1.6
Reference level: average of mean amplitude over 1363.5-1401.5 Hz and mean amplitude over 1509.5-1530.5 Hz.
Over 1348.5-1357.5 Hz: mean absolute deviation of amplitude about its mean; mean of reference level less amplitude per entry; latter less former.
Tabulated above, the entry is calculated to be 2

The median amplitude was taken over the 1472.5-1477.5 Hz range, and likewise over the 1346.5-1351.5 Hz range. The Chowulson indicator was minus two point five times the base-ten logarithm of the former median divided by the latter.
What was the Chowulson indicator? -0.8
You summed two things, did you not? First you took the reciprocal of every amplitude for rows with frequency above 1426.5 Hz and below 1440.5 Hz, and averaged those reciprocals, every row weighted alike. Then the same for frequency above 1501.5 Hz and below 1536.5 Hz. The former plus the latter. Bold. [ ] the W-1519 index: 0.26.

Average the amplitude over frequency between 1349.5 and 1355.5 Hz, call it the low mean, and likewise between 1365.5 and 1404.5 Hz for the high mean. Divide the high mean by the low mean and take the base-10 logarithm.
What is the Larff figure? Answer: 0.050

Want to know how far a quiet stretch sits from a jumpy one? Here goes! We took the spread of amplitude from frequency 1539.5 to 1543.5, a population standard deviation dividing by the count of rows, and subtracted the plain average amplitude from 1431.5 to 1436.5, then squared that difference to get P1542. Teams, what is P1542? 41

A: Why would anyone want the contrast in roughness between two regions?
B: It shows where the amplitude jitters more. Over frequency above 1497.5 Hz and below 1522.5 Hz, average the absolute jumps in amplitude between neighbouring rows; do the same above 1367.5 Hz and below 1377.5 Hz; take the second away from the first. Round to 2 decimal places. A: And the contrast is 0.13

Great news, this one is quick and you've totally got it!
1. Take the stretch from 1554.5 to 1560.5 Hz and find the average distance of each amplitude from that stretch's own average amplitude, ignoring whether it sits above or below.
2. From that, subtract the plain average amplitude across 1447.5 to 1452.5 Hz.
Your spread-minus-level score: -8.4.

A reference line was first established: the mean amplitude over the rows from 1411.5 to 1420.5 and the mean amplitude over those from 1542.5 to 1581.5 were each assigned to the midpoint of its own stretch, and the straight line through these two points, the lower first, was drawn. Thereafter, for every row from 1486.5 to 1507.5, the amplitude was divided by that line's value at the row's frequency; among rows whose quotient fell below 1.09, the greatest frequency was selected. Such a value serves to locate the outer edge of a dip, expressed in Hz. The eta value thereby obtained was 1507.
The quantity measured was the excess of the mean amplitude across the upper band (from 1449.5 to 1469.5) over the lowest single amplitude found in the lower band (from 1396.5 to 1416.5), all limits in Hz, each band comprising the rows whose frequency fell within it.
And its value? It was 3.6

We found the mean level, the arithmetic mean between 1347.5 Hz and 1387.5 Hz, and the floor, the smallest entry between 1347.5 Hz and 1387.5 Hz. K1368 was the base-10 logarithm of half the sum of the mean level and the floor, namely 0.64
